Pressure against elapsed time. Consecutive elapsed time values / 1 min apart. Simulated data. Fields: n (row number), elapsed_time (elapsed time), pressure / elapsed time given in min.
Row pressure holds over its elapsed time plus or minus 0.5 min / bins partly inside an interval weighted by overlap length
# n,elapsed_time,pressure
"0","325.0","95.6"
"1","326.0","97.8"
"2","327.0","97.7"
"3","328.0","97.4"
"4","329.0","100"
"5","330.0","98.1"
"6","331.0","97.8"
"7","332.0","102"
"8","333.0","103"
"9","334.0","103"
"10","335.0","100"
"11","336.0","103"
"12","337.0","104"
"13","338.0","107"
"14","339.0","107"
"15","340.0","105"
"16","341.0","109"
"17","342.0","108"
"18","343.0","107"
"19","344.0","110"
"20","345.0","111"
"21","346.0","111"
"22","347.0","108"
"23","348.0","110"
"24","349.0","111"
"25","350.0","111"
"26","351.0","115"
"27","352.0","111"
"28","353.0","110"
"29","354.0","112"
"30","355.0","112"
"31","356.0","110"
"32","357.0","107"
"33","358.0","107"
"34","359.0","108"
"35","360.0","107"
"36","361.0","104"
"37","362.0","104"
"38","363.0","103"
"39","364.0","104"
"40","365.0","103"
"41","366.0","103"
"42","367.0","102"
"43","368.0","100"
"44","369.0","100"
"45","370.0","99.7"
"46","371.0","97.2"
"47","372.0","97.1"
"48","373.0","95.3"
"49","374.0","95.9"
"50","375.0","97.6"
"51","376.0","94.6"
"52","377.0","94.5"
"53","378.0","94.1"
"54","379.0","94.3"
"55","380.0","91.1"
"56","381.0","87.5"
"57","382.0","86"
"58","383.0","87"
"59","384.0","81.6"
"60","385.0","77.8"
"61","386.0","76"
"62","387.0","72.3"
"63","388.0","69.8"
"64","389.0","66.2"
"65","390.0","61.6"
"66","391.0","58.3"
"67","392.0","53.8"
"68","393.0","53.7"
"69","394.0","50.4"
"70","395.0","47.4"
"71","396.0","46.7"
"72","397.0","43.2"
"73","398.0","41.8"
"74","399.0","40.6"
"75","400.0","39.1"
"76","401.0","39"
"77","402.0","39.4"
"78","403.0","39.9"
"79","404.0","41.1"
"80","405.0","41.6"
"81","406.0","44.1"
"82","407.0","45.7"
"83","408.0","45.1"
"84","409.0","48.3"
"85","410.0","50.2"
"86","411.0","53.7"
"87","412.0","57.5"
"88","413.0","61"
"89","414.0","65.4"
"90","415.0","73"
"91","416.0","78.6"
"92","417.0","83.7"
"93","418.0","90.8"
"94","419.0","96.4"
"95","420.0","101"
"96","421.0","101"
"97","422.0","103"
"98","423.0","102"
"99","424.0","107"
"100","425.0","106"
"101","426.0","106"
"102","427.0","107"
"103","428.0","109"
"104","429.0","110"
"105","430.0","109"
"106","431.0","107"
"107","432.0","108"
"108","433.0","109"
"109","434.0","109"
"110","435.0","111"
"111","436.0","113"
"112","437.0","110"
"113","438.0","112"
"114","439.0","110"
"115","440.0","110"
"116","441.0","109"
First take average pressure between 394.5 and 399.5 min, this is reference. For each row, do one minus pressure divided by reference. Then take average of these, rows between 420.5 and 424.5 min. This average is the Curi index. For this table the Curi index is -1.35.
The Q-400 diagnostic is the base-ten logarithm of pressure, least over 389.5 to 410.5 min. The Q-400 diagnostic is 1.59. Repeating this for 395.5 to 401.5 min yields 1.59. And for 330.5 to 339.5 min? 1.99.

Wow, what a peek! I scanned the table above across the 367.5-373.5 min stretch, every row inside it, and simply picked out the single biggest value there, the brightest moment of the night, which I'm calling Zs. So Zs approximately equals 100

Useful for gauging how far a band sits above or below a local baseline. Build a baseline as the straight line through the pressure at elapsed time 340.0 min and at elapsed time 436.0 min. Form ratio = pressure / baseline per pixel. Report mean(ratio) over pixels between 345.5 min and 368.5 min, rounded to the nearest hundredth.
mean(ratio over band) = 1.01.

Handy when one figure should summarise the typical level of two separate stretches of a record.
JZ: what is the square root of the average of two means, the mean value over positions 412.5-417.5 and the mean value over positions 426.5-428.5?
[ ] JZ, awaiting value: 9.5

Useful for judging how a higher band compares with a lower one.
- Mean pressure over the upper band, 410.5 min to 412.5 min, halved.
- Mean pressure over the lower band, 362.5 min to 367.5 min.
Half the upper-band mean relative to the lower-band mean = 0.27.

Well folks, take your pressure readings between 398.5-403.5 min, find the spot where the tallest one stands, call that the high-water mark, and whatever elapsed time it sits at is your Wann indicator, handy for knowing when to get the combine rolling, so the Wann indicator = 399.0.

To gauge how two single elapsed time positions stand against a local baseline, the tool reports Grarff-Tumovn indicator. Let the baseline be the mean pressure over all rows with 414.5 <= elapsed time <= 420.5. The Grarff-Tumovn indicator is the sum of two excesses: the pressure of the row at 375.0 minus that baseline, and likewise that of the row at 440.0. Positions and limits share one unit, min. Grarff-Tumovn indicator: 33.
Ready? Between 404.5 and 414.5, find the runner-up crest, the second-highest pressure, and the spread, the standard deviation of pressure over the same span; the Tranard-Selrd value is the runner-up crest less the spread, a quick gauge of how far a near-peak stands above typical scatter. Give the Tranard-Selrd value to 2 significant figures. 53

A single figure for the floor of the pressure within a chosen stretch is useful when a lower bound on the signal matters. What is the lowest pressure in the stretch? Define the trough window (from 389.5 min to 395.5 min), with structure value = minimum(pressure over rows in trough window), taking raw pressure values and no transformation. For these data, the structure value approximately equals 47.4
